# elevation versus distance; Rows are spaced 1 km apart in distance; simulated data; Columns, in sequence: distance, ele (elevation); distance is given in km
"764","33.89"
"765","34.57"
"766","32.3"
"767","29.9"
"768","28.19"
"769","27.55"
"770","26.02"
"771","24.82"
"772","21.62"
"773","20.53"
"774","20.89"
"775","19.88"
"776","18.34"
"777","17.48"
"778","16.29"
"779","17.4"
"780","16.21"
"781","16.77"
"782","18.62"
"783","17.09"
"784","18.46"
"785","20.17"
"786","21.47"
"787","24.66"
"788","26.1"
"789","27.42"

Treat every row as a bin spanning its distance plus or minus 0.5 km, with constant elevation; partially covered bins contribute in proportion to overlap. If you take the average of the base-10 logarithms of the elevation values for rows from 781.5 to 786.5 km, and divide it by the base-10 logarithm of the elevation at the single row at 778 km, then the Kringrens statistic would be 1.06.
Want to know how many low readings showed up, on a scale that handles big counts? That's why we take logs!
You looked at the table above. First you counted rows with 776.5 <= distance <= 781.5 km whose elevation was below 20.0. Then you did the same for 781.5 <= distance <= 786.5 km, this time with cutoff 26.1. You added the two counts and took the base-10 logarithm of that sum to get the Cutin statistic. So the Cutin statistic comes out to 1.00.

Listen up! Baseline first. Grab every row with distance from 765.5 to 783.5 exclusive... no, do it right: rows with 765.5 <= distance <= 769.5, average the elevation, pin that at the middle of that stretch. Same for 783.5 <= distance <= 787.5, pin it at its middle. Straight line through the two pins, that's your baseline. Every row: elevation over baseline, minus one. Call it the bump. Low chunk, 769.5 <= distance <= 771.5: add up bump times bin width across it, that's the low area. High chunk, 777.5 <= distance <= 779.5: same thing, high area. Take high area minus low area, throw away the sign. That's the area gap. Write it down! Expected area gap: 0.43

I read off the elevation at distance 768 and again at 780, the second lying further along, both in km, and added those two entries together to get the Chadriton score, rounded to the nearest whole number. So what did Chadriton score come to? 44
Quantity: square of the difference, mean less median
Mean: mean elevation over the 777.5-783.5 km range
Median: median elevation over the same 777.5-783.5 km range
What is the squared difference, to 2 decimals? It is 0.02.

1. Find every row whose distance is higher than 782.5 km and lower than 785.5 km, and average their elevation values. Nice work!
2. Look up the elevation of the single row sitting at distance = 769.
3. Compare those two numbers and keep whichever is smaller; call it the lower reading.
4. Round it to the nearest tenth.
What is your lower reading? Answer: 18.6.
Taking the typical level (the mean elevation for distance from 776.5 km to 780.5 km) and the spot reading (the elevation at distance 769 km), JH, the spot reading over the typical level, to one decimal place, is 1.6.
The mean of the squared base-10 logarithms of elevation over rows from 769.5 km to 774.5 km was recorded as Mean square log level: 1.84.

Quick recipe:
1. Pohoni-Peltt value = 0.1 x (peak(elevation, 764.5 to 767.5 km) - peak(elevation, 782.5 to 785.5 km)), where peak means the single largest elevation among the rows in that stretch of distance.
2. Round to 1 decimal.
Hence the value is 1.4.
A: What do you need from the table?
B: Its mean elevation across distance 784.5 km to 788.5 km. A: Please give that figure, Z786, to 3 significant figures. 23.1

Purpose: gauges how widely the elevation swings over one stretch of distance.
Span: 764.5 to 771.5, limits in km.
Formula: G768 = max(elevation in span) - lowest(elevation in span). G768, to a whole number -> 10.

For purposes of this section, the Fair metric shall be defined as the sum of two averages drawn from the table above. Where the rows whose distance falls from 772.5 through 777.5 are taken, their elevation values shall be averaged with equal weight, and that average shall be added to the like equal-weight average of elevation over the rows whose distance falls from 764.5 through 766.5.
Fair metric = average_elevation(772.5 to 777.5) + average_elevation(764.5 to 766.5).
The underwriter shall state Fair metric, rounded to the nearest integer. 53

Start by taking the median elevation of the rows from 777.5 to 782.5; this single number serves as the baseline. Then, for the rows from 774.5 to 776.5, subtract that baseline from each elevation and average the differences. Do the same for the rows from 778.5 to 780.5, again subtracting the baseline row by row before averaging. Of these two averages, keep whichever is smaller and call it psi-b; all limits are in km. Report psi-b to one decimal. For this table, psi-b 0.0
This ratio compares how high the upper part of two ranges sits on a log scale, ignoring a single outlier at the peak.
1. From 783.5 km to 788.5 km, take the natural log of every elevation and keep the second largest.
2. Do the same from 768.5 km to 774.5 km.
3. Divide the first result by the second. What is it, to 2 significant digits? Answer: 0.98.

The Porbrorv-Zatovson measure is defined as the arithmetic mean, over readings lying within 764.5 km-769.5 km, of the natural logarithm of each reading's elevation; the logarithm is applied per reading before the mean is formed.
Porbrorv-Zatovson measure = 3.41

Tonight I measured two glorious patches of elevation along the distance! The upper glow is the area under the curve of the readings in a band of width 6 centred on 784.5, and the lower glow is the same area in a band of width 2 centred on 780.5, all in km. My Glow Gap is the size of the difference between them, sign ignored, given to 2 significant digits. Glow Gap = 87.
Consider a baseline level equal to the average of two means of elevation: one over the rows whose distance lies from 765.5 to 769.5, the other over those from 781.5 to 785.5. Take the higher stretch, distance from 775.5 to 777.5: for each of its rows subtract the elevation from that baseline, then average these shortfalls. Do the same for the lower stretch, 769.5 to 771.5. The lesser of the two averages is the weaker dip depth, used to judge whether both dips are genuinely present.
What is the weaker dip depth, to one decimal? -1.4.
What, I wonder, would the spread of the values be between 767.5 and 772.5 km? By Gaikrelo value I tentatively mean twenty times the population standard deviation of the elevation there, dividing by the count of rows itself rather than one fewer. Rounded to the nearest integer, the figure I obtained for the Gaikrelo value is 47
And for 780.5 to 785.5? 24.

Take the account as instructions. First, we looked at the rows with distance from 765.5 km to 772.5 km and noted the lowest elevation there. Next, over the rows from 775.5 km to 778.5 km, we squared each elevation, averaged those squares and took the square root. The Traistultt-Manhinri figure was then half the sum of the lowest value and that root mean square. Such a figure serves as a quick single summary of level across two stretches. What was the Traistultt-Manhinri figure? 19.5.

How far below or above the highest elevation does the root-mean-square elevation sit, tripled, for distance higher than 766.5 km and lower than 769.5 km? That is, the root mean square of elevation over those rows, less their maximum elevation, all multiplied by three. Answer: -4.0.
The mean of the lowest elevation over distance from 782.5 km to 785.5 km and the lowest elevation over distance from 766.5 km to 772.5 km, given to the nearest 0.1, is 19.4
